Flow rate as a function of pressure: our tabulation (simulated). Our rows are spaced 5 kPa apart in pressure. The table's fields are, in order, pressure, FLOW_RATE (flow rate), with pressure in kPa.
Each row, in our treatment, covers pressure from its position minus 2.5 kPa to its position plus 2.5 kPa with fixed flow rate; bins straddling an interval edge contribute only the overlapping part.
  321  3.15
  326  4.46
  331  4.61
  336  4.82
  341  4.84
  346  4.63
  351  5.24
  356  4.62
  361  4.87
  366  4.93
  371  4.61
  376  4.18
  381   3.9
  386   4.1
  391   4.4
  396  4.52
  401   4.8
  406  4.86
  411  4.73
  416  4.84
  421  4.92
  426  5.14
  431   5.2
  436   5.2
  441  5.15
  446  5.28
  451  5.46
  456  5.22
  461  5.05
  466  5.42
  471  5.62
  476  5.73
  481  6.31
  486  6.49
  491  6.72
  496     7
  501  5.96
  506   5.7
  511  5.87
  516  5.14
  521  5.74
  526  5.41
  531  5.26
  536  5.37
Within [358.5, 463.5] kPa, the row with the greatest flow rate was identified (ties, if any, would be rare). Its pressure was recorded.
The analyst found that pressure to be 451 kPa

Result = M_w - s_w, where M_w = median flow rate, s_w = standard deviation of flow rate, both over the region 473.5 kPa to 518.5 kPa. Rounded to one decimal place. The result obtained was 5.4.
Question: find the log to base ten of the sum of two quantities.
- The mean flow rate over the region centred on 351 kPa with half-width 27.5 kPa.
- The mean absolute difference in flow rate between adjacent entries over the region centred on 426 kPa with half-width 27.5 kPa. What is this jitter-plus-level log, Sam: 0.682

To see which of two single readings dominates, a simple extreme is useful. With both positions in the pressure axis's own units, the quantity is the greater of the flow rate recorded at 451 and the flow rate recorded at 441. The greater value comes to 5.5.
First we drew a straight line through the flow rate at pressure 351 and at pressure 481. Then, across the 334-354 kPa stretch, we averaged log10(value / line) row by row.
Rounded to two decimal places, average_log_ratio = -0.03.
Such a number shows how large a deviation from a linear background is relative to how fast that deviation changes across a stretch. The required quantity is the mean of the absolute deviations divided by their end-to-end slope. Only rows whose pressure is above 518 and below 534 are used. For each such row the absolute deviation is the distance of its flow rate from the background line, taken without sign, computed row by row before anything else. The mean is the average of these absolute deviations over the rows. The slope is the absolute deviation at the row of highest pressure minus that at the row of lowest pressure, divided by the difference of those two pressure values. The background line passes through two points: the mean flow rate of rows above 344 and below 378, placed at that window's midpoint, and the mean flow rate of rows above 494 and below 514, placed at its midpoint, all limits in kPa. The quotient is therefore 15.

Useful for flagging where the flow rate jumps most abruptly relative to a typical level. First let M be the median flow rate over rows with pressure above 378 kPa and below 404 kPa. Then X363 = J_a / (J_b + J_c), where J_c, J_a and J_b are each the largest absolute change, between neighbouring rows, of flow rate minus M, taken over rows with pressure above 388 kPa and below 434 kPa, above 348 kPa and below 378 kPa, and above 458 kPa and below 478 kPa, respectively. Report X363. 1.0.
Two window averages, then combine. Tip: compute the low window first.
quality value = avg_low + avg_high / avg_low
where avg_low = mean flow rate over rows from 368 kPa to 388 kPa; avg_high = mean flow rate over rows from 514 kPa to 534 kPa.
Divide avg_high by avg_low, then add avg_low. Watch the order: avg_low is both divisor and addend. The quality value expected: 5.5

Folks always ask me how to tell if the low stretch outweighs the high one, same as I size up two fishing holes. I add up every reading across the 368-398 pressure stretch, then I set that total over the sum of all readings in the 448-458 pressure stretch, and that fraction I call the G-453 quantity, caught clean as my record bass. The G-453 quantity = 2.4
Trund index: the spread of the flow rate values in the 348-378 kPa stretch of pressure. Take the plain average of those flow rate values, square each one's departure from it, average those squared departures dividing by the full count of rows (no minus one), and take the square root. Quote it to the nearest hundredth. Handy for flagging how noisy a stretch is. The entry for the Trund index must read 0.33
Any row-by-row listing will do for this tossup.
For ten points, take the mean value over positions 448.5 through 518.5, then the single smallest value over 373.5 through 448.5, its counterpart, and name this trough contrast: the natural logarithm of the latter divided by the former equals -0.40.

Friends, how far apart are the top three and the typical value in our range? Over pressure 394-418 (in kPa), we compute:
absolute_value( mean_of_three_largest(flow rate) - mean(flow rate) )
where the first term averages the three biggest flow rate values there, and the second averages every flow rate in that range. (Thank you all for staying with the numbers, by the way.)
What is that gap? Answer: 0.08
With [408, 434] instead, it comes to 0.12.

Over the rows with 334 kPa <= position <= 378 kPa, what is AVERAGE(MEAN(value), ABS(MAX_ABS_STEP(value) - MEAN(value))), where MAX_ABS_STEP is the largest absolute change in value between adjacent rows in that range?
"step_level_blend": 4.4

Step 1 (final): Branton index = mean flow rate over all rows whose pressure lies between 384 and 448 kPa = 4.9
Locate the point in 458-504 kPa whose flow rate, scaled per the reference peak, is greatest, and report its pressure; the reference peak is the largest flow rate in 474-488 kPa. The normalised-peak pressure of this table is 496 kPa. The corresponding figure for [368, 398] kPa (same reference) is 371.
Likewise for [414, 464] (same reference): 451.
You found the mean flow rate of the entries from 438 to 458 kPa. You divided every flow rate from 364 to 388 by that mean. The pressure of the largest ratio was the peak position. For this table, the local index 366 kPa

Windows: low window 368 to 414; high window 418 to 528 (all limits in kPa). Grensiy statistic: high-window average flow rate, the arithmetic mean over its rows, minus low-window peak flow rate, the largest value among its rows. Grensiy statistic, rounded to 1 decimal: 0.8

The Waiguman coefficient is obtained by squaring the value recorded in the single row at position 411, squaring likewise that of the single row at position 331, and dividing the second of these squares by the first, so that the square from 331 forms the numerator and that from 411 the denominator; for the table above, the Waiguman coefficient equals 0.9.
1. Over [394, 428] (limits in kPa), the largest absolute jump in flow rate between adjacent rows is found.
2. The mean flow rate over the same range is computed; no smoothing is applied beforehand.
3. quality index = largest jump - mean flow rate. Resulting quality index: -4.55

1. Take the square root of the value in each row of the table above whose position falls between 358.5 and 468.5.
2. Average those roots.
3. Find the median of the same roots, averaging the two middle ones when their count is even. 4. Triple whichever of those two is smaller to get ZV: 6.60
